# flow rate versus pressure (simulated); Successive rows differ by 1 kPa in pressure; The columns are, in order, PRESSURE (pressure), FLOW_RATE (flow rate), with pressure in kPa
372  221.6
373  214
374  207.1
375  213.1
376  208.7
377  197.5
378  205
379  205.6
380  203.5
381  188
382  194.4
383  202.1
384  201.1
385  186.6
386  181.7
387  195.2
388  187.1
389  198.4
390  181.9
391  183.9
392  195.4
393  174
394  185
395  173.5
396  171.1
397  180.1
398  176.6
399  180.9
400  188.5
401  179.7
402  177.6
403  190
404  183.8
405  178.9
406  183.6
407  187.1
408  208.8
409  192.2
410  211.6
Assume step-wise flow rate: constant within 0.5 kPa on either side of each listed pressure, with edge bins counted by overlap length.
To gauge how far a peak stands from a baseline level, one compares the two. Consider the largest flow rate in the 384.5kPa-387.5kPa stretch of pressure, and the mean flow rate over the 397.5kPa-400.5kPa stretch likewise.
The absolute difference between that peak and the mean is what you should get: 13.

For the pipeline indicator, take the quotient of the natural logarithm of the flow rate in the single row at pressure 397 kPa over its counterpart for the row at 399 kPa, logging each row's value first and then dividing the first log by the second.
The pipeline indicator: 1.00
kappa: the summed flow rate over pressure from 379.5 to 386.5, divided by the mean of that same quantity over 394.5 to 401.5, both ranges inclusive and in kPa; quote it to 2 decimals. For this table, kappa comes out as 7.60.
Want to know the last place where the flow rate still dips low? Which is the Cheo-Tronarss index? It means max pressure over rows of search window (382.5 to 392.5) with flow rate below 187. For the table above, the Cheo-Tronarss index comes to 391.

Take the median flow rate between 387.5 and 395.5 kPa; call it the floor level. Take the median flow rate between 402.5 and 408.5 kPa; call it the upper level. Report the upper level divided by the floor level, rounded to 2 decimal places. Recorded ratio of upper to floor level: 1.01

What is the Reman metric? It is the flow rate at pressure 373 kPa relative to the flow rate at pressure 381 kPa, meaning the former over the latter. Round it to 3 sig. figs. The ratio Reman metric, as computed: 1.14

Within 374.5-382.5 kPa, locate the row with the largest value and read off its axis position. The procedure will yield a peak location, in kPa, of 375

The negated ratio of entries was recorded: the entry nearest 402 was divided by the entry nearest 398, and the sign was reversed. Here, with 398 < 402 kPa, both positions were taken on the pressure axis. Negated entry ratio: -1.006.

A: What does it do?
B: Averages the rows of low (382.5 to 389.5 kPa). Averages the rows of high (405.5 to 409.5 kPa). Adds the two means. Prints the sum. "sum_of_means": 386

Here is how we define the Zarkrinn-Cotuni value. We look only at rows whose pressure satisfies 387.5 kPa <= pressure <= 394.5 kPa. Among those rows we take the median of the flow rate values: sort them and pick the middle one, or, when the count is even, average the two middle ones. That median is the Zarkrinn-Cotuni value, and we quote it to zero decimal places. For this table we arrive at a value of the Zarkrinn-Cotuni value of 185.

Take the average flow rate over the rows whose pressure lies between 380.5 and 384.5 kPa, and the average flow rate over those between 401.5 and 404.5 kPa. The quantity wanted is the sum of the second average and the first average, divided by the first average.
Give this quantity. 1.94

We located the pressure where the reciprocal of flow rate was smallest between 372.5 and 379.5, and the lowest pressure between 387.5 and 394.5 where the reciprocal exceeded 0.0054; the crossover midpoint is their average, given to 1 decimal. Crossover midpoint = 381.5 kPa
